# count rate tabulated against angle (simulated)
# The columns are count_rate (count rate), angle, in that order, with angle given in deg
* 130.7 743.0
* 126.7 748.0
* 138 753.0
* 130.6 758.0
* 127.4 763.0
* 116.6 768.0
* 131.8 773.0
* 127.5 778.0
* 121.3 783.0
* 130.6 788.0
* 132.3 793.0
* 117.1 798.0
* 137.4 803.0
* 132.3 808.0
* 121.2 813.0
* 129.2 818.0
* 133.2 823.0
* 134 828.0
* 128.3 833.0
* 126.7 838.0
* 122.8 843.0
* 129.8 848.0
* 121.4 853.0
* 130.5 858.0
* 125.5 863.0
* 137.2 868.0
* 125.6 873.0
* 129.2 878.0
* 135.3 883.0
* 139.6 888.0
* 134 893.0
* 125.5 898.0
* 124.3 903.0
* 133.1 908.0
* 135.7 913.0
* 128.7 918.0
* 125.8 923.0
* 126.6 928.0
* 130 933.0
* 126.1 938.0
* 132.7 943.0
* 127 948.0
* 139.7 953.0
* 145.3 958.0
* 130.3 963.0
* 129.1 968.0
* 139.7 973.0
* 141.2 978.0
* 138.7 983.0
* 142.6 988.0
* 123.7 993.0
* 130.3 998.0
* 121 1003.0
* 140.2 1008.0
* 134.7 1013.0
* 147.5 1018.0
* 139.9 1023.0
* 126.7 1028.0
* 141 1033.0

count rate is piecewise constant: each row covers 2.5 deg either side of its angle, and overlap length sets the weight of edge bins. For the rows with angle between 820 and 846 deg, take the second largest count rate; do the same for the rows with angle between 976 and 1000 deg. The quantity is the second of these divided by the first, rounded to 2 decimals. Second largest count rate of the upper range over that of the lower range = 1.06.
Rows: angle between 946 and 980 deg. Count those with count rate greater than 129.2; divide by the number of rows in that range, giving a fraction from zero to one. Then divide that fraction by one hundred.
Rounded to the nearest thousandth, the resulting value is 0.007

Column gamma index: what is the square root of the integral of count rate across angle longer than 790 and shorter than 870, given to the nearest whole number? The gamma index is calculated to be 101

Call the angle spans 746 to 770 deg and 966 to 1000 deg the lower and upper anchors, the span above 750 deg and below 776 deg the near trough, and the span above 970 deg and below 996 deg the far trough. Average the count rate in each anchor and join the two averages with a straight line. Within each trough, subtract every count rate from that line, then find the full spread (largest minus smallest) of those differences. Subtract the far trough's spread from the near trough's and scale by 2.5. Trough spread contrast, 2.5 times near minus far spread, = 7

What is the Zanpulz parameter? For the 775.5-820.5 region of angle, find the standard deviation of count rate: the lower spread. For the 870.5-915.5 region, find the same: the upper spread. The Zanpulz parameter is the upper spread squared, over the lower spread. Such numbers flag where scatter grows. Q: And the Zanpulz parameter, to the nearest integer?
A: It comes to 4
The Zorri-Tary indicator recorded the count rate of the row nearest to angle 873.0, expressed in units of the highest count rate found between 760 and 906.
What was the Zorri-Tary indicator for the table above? 0.90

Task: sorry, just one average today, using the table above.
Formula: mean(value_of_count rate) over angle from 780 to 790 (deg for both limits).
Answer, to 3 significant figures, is 126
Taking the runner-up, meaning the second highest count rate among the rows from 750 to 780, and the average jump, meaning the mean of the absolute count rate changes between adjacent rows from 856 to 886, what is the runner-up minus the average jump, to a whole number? 124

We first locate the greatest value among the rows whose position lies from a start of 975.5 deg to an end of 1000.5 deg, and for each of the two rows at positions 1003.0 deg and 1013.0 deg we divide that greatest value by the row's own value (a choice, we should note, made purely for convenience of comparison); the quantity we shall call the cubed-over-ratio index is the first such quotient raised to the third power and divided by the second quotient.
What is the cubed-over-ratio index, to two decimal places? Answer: 1.55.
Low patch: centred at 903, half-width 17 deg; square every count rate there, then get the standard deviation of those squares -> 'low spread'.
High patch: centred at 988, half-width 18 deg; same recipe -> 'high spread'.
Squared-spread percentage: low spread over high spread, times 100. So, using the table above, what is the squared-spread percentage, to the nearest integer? 63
